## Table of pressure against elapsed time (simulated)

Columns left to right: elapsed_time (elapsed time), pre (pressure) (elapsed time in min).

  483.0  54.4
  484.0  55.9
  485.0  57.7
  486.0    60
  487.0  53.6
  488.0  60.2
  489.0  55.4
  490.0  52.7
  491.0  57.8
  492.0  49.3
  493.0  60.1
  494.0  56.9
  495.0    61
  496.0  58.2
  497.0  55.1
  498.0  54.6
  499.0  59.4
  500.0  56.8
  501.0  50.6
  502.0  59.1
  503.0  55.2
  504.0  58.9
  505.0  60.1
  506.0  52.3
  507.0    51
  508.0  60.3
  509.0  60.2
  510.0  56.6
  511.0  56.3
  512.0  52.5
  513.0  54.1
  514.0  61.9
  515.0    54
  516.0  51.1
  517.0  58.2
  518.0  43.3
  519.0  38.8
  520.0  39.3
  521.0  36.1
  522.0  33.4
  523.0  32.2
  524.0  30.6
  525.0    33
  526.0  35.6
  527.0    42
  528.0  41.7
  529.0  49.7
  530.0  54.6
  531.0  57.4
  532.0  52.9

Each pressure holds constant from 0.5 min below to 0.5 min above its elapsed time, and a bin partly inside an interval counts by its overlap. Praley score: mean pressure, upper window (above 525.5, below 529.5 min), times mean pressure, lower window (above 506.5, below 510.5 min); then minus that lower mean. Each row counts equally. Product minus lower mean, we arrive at 2352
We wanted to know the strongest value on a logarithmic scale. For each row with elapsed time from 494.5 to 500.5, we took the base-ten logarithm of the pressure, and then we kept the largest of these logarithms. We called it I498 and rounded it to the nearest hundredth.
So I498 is 1.79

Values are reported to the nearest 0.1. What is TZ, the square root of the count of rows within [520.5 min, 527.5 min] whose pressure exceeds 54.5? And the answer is 0.0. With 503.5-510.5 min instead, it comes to 2.2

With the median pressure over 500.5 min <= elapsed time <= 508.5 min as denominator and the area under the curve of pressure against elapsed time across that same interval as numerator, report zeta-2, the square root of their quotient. 2.80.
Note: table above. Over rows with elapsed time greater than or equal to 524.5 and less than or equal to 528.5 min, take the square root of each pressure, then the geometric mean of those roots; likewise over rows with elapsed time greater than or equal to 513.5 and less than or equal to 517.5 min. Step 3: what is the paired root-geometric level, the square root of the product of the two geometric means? 6.8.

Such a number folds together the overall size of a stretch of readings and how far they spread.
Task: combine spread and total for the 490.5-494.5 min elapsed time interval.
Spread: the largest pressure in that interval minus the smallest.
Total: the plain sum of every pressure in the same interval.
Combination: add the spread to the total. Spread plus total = 235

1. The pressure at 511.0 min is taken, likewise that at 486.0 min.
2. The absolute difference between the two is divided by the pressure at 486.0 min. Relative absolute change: 0.06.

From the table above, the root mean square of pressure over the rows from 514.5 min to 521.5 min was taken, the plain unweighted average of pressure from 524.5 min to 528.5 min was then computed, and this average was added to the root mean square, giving 85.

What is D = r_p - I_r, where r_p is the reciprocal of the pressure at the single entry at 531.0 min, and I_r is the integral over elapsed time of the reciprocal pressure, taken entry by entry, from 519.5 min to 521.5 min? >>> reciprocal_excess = -0.0357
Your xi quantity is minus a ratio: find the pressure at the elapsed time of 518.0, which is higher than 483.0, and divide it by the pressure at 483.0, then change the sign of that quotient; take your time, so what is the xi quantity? -0.80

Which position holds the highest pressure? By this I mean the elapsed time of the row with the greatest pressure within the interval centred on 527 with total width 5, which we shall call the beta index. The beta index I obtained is 529.0 min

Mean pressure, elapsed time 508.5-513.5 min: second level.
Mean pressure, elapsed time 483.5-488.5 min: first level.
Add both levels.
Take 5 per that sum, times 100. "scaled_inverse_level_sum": 4.4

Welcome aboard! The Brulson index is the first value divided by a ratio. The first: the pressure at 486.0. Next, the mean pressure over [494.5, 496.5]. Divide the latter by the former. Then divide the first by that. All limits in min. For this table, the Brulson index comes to 60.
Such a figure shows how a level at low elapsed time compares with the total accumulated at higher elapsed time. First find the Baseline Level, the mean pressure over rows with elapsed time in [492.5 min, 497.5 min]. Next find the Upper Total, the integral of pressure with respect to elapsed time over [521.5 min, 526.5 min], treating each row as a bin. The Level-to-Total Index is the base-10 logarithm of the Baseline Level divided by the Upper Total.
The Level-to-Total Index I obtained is -0.45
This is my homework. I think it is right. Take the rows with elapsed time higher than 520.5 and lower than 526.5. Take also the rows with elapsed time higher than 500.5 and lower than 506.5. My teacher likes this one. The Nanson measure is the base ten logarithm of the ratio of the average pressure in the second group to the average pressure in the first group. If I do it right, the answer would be 0.224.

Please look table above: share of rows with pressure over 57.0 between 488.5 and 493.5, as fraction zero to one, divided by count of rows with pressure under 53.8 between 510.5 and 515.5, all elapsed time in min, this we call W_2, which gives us 0.40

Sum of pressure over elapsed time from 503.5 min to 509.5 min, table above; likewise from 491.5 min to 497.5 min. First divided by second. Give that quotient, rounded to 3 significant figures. 1.01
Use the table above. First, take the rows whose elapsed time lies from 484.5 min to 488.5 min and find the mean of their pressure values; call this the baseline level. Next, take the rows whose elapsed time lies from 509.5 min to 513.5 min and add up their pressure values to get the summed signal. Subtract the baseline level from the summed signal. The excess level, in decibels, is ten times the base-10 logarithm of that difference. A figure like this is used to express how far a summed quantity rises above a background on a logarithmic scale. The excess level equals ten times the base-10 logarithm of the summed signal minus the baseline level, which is 22.1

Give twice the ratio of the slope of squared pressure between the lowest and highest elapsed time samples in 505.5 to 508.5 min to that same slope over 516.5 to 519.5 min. -1.0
